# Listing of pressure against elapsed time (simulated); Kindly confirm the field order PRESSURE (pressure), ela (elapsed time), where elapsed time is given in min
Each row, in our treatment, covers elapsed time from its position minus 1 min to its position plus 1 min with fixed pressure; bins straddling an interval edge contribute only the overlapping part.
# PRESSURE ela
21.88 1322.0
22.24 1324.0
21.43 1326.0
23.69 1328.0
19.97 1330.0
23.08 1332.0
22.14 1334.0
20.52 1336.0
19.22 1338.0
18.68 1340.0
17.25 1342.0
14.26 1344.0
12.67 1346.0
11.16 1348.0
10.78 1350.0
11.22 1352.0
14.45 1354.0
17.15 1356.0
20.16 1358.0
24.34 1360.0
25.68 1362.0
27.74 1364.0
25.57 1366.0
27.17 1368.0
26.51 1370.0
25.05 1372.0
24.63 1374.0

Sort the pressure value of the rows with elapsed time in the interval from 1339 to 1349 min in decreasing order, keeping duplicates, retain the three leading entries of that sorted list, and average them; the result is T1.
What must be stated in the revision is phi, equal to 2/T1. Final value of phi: 0.120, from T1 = 17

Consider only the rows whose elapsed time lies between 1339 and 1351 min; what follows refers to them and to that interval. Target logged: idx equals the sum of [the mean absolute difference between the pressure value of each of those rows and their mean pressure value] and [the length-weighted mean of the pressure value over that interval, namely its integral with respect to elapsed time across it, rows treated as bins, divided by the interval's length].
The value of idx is 17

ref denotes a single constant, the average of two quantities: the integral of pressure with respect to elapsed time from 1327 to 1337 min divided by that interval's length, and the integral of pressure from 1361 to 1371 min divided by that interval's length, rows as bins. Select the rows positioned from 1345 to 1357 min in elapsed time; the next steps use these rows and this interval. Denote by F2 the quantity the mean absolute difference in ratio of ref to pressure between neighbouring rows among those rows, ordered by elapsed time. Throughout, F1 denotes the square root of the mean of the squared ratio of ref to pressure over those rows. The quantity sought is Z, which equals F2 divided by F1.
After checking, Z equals 0.120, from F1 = 2.0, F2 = 0.23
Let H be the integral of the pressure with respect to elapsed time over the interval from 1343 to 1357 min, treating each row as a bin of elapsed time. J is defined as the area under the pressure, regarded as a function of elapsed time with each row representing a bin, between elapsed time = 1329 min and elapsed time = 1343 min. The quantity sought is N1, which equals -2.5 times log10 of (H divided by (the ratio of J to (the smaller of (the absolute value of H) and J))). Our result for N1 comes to -5.2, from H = 183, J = 282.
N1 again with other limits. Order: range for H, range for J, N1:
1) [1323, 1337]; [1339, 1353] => -6.2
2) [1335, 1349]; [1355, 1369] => -5.5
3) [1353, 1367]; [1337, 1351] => -6.2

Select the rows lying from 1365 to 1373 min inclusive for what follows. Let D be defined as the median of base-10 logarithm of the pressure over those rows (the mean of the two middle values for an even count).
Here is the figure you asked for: 1.42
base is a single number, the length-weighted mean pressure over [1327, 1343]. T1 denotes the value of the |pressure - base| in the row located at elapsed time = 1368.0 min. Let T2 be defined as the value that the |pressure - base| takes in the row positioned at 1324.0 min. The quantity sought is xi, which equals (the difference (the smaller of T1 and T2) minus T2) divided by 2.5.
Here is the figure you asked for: 0.00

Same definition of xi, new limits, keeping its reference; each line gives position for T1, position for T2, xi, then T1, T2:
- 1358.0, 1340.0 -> -0.59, 0.4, 1.9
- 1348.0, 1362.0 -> 0.00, 9.4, 5.1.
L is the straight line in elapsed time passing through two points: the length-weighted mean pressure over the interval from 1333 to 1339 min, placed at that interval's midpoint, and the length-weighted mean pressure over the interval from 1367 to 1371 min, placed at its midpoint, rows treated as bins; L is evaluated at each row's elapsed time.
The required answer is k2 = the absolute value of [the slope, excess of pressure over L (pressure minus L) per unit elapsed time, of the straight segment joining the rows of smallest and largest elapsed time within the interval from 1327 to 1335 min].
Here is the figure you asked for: 0.45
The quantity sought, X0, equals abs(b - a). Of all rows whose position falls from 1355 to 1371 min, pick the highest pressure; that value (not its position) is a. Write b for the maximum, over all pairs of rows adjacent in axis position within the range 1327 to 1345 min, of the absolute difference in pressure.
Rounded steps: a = 27.74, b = 3.72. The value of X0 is 24.0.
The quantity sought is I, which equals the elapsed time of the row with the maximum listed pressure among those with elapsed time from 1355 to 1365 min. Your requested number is 1364.0 min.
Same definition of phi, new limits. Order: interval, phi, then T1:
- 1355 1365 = 0.077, 26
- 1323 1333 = 0.087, 23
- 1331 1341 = 0.091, 22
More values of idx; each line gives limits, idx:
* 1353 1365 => 26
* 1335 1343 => 20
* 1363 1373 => 27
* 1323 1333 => 23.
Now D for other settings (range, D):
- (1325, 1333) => 1.35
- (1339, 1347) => 1.20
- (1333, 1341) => 1.30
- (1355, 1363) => 1.35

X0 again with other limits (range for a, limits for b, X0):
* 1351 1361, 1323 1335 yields 20.6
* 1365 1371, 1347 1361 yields 23.0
